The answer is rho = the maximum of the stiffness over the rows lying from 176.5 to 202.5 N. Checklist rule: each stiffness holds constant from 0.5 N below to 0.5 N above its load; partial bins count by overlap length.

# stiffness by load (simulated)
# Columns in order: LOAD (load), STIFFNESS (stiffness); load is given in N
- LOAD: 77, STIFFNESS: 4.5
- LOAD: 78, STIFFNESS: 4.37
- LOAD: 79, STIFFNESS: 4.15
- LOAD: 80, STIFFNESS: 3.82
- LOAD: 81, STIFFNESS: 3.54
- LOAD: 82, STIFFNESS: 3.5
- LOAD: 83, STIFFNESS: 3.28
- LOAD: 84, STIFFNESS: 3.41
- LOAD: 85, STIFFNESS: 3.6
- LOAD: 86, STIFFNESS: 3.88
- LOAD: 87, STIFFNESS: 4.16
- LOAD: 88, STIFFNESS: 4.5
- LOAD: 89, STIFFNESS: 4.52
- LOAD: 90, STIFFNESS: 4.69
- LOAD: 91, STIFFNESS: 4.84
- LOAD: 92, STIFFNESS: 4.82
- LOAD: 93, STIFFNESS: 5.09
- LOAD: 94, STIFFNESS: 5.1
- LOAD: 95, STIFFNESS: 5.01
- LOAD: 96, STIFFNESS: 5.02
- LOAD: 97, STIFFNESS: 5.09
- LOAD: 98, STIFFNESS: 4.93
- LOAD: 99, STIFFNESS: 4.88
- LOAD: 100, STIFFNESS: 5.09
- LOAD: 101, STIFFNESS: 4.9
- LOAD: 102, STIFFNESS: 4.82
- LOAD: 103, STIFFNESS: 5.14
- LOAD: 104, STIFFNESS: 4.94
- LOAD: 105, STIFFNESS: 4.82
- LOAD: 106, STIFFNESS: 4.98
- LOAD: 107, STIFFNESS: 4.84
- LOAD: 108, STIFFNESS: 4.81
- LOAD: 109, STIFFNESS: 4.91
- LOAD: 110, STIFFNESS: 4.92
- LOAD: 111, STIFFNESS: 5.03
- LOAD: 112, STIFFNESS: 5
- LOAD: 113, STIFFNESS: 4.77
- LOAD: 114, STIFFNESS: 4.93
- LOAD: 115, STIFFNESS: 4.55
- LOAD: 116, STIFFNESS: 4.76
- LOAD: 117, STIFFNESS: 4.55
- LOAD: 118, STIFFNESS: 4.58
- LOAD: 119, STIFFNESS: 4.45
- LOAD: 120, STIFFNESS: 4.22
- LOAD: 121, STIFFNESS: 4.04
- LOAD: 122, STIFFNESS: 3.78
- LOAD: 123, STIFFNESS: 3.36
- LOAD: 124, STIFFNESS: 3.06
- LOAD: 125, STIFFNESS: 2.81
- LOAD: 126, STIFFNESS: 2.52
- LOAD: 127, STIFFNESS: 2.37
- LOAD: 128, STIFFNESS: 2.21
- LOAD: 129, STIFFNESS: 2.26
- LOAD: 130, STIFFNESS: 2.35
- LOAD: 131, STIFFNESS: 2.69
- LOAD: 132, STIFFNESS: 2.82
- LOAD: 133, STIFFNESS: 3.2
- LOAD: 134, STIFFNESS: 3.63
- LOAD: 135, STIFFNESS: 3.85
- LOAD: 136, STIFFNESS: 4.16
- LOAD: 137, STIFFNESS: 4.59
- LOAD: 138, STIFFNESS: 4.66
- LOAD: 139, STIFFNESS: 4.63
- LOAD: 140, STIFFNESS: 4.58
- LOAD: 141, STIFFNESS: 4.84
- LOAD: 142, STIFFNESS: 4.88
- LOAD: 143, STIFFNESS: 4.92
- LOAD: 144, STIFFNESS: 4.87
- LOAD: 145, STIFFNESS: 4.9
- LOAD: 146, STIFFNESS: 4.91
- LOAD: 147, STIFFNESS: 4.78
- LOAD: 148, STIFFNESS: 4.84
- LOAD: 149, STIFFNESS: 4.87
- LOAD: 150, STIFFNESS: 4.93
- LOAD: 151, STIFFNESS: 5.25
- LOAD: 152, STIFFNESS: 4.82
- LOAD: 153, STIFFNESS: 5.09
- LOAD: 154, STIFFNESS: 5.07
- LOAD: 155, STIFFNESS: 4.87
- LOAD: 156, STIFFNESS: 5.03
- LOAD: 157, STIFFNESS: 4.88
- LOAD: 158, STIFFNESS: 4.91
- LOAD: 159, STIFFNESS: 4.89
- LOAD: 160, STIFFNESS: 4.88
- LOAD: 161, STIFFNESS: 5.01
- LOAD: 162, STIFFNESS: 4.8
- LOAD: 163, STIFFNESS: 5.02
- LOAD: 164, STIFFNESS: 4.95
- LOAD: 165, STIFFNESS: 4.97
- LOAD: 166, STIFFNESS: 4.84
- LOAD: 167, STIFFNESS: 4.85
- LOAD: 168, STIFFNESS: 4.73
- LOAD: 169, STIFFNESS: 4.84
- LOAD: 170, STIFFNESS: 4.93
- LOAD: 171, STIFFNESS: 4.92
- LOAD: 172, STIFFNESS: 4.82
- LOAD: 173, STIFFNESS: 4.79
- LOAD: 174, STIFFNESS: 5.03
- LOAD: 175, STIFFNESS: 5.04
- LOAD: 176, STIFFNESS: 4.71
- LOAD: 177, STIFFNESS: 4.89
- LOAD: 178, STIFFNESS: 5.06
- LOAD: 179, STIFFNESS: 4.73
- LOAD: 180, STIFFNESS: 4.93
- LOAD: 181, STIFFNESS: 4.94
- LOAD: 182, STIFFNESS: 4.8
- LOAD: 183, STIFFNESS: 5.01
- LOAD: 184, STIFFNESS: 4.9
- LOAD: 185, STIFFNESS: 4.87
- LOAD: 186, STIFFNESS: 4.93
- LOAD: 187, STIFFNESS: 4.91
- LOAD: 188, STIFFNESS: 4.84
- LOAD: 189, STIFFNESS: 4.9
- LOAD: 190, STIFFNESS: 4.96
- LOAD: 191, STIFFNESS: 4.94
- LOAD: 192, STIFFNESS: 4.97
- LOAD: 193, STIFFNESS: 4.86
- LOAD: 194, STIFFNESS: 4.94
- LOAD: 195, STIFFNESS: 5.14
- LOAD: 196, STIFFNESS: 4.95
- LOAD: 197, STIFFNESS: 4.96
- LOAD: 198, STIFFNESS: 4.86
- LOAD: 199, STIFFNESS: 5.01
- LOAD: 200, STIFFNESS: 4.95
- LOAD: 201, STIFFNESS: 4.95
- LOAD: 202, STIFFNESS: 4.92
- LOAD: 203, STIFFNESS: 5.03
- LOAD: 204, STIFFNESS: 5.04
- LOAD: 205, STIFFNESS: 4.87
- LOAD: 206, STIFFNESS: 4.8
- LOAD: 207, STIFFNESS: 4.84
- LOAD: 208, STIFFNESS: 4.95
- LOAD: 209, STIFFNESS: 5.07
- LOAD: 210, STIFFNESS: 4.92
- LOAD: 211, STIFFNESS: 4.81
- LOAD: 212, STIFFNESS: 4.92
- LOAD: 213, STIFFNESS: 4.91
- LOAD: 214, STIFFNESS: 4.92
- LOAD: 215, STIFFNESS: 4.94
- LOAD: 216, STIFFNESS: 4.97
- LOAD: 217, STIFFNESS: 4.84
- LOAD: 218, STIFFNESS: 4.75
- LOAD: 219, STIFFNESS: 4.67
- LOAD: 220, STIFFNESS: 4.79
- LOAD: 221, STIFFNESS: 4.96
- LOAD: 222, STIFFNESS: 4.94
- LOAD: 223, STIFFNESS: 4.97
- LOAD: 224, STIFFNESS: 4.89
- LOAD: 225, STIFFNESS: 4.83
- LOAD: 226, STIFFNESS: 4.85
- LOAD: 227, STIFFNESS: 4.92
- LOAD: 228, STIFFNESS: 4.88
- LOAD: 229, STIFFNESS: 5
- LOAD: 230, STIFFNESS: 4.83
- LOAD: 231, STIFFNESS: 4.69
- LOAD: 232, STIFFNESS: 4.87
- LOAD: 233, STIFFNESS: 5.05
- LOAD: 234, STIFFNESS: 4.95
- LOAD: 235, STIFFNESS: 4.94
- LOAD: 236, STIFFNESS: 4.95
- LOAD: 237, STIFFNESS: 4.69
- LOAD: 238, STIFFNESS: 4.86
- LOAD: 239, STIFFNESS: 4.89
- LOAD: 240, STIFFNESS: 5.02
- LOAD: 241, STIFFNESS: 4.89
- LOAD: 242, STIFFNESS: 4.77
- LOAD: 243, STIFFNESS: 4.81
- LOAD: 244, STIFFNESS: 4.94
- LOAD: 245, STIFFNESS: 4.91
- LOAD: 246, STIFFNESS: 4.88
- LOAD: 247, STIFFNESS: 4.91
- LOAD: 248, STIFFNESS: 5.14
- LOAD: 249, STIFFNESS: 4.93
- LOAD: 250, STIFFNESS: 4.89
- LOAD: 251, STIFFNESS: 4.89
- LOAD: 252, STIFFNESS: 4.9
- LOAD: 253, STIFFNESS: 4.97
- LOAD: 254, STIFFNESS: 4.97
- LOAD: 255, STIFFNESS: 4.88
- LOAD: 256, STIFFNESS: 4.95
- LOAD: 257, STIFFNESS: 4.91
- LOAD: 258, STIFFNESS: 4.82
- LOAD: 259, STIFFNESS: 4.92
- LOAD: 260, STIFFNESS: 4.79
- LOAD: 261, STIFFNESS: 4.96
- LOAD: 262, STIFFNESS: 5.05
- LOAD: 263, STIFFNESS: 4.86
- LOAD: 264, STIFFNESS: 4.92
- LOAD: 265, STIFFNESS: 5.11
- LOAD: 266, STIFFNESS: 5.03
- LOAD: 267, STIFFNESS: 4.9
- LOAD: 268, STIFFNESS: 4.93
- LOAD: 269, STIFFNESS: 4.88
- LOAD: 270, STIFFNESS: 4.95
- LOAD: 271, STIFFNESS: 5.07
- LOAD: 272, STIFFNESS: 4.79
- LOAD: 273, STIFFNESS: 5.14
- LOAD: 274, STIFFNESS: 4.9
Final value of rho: 5.14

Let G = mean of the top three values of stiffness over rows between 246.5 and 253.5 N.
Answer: 5.01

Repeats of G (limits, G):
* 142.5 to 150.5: 4.92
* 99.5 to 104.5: 5.06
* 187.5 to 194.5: 4.96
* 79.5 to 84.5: 3.62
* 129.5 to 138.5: 4.47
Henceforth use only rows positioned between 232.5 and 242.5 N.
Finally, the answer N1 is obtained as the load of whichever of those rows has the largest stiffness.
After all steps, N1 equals 233 N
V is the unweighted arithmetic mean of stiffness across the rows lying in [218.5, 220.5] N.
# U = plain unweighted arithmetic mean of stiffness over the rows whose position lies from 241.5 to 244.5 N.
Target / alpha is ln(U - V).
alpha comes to -2.2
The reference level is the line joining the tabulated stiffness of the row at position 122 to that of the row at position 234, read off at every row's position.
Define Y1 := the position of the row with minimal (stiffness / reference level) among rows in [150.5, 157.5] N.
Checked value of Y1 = 157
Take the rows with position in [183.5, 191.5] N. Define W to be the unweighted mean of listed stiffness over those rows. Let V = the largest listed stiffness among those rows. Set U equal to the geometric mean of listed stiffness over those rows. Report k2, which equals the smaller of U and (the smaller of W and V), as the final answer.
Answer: 4.91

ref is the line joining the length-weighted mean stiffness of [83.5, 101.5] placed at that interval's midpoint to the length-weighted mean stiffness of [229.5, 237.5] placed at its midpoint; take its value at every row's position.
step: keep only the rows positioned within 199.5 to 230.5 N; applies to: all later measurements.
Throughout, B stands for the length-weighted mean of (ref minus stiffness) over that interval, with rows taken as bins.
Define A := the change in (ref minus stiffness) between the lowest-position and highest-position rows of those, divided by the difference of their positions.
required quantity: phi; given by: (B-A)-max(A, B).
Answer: -0.07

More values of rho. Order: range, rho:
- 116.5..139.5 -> 4.66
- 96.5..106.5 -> 5.14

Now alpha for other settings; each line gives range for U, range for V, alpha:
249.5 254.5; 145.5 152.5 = -4.6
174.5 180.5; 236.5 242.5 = -3.2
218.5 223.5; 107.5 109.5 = -5.1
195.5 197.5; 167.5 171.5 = -2.3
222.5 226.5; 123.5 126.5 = 0.7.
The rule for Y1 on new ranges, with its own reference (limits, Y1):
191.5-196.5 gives 193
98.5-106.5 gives 105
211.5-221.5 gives 219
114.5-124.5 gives 124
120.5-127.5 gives 127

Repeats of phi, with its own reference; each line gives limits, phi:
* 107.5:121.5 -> -0.13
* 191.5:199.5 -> -0.14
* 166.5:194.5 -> -0.11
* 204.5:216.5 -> -0.06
